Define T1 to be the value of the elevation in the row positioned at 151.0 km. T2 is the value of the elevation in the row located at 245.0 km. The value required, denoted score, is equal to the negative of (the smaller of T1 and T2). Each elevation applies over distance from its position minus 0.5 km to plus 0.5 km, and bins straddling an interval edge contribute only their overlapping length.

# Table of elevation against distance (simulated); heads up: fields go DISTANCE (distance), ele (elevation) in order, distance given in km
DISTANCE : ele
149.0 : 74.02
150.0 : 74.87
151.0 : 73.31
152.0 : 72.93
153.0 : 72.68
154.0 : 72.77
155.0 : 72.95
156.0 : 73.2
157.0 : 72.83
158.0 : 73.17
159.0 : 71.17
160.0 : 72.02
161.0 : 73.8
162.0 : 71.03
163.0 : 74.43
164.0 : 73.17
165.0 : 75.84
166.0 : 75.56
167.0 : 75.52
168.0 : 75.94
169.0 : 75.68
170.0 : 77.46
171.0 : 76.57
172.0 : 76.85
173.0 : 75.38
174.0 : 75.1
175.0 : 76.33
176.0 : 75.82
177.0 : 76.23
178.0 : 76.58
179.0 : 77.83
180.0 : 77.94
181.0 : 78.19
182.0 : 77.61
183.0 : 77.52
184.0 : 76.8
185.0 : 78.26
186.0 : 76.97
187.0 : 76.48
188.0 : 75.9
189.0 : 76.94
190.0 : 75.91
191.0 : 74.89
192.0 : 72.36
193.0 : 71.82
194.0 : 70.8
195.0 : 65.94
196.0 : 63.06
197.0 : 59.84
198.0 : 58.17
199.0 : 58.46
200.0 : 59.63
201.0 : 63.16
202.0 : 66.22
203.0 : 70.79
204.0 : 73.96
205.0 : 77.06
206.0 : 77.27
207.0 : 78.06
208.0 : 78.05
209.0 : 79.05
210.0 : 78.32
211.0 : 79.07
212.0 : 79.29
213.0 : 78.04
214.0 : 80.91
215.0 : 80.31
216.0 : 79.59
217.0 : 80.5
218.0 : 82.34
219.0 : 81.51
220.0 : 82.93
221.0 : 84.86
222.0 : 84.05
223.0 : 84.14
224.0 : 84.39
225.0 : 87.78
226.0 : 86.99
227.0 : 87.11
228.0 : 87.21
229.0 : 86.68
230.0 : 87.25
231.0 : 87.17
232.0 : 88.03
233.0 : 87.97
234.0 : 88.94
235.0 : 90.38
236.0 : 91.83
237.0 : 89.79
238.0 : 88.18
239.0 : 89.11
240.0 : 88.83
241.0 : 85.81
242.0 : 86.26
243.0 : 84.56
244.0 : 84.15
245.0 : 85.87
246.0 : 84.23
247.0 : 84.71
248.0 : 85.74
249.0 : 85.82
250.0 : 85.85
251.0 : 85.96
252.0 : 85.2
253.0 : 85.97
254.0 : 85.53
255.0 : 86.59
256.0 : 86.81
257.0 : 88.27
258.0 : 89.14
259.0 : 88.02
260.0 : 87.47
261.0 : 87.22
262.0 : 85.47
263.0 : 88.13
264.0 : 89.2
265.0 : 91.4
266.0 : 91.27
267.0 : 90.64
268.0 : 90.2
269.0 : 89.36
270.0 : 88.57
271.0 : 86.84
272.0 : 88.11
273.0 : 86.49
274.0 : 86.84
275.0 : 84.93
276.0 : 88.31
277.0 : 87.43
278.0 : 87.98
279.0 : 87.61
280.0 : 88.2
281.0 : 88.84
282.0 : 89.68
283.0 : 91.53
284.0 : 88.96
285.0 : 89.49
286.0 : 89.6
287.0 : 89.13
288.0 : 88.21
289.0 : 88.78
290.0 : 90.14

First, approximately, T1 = 73.31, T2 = 85.87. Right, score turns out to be -73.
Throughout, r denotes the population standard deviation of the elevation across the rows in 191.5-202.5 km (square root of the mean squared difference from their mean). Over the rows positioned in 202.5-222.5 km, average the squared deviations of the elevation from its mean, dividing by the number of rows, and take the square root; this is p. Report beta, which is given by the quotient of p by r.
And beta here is 0.6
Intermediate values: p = 3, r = 5.10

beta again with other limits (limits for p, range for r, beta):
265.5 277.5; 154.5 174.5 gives 1.0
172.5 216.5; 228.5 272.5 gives 3.2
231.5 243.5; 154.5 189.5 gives 1.0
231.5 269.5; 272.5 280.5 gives 2.0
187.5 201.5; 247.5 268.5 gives 3.5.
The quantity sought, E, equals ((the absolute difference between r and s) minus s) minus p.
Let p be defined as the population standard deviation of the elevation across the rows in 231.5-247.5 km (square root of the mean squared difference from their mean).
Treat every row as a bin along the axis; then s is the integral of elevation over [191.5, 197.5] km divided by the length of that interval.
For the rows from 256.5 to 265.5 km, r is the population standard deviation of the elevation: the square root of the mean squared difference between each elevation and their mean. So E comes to -4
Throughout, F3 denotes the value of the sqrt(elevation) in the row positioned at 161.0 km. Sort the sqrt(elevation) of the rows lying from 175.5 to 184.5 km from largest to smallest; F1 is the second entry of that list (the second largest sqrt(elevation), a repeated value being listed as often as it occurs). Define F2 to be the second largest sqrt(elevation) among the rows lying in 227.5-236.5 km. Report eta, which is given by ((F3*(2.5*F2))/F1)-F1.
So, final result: 14.3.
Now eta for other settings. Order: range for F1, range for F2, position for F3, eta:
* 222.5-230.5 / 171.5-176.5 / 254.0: 12.3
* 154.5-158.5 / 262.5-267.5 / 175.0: 15.8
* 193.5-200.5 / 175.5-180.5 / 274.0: 17.2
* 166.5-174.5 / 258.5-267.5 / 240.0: 16.9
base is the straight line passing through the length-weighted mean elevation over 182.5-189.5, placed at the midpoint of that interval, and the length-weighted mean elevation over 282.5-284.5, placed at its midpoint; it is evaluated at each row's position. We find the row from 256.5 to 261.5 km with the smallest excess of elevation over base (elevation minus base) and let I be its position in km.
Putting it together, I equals 261.0 km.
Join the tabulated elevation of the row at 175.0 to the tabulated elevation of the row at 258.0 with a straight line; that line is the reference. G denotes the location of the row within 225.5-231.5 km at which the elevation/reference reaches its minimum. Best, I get 229.0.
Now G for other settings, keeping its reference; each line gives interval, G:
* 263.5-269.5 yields 269.0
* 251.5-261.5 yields 252.0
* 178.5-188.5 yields 188.0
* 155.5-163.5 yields 162.0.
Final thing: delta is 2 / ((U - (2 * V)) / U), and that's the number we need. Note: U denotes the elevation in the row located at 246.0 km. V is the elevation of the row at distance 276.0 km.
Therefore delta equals -1.82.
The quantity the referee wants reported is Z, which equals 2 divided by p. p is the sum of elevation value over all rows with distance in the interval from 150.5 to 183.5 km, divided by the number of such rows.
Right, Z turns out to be 0.0267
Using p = 75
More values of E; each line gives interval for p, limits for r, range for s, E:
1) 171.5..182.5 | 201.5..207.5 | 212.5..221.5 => -5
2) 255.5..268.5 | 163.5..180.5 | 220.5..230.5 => -3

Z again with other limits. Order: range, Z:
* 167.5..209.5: 0.0272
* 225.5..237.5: 0.0227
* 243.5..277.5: 0.0229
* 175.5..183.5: 0.0259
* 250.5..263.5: 0.0230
